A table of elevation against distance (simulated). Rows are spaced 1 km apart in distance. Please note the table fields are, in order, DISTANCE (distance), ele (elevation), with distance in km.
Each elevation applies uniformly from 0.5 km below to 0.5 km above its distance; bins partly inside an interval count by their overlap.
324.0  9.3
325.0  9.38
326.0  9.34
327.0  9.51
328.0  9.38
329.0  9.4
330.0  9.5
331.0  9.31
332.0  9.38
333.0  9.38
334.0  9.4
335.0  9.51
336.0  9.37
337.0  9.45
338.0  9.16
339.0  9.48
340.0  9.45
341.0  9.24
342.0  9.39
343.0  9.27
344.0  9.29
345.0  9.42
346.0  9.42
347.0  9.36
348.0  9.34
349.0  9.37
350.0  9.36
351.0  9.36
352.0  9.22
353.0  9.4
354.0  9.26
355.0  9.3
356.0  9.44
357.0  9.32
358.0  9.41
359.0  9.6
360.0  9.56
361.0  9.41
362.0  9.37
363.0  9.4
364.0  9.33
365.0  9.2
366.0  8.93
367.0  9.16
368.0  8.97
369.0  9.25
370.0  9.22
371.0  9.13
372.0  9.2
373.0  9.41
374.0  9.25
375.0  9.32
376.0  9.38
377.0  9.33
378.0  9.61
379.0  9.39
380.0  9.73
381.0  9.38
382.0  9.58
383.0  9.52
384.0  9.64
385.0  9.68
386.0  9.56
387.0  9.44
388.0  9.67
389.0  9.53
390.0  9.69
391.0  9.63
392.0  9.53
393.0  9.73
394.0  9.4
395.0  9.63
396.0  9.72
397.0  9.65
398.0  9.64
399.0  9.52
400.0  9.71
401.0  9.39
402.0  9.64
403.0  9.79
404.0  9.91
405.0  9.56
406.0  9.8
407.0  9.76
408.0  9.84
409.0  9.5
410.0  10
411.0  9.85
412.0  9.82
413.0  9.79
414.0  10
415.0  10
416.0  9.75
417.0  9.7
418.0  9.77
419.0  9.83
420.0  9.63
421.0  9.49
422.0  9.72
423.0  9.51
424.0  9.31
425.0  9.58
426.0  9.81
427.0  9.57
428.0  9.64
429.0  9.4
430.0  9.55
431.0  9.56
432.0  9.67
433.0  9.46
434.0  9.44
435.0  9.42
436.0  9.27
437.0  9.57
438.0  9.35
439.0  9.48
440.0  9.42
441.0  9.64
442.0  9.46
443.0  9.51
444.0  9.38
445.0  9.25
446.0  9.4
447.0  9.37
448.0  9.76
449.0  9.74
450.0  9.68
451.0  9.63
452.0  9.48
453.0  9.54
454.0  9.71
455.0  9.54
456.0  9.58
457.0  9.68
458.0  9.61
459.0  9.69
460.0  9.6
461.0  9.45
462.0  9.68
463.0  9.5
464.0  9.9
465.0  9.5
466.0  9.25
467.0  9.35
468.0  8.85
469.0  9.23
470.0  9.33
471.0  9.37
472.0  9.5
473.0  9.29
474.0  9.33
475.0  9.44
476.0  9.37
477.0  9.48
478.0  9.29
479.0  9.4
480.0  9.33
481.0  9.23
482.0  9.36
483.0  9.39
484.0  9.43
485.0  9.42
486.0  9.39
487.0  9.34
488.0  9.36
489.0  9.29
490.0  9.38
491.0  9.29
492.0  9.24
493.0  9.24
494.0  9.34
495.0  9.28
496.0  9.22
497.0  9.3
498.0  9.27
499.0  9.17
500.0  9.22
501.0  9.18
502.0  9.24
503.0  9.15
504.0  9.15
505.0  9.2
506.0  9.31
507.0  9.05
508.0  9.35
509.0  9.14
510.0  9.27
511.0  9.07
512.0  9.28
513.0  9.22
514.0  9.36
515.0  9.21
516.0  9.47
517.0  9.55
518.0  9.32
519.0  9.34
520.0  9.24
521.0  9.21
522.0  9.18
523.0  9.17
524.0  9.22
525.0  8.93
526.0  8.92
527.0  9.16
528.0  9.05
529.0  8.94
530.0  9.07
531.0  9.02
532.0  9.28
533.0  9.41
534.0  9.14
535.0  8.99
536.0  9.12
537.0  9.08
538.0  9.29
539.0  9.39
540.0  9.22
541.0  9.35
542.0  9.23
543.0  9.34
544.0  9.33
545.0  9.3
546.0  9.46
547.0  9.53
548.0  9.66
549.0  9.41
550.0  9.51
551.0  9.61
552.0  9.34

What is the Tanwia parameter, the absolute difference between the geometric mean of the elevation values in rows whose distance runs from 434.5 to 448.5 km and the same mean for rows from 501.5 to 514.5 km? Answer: 0.23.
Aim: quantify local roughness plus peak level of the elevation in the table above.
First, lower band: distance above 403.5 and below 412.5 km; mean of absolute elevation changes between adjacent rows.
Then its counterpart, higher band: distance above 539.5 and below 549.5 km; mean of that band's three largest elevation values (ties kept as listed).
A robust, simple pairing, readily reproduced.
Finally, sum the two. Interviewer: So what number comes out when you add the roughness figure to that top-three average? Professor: 9.8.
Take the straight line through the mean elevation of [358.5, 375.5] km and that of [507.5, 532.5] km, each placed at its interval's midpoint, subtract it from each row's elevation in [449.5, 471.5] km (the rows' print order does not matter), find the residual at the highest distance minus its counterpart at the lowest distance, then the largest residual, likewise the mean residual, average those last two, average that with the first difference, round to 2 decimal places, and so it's 0.09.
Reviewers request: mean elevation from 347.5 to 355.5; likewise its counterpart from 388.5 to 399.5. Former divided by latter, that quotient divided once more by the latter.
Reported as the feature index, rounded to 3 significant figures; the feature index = 0.101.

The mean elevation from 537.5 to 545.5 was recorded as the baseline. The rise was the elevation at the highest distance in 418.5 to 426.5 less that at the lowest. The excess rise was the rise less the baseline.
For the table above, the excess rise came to -9.33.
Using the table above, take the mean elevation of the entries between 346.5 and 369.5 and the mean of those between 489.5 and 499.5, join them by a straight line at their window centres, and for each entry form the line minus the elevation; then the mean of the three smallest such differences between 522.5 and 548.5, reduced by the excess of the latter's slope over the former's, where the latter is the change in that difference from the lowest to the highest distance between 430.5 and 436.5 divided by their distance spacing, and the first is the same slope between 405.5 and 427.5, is -0.34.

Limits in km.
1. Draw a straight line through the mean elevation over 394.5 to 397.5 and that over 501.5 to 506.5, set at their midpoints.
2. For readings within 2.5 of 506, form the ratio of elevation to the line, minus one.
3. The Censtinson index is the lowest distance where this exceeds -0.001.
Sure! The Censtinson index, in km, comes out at 505.0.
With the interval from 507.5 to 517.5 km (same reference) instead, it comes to 508.0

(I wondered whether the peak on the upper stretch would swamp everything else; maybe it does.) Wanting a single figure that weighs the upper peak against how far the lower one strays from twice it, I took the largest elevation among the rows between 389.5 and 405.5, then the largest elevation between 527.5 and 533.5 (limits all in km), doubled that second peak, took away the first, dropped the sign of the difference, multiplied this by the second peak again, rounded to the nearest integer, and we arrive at 84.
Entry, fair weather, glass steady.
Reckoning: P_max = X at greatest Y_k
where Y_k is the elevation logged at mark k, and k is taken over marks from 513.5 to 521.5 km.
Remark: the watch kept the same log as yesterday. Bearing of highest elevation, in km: 517.0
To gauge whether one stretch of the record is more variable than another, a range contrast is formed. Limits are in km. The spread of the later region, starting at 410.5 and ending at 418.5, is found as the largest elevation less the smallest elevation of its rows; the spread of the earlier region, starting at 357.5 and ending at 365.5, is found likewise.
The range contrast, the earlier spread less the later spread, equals 0.10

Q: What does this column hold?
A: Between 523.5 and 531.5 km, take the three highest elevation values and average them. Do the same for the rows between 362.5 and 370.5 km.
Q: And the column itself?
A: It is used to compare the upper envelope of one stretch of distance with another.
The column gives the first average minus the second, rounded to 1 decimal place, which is -0.2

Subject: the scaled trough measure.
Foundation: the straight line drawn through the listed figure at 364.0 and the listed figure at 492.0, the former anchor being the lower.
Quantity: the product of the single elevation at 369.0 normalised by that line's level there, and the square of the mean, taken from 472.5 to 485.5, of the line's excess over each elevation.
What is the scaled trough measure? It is 0.014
